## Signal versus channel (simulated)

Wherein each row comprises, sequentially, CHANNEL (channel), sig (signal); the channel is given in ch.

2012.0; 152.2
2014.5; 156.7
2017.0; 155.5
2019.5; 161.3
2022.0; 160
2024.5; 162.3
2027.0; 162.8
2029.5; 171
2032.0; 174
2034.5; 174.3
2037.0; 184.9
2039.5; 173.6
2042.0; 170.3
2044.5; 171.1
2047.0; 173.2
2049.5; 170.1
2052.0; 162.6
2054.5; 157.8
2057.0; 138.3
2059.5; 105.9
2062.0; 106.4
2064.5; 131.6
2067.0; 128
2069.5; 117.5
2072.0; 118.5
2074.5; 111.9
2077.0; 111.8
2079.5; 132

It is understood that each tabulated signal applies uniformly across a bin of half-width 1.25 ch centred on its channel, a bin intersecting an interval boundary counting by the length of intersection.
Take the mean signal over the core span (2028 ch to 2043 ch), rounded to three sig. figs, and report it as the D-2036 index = 175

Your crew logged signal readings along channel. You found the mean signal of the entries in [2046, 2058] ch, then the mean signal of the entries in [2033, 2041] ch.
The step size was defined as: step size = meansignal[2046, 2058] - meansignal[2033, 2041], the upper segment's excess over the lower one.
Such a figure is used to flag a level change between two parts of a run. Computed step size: -17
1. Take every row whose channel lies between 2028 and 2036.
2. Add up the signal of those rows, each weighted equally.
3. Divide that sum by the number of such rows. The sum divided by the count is 173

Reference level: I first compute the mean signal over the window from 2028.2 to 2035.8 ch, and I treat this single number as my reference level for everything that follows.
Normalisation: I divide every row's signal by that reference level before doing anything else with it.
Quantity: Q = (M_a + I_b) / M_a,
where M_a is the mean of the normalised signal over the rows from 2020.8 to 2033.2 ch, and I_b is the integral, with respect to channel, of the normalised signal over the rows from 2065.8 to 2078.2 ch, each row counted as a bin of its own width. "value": 9.8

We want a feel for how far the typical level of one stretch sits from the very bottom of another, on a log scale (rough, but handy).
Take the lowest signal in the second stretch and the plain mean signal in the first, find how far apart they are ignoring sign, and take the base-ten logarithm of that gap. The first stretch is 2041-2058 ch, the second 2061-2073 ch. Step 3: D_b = 1.76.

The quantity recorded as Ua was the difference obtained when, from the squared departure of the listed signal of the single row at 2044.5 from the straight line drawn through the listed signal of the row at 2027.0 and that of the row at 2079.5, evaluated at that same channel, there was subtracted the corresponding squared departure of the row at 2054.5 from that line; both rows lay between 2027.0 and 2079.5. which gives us 221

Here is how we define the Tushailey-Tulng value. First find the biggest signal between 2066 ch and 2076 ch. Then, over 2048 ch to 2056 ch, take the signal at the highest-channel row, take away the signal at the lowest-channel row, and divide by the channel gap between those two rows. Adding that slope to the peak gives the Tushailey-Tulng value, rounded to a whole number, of 126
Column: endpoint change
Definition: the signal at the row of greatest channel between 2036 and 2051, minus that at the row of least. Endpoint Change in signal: -15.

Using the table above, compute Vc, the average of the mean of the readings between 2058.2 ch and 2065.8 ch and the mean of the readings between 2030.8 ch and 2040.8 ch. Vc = 146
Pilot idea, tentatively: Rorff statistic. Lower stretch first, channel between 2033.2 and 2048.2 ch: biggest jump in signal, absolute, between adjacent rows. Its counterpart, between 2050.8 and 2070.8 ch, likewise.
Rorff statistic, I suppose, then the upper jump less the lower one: 21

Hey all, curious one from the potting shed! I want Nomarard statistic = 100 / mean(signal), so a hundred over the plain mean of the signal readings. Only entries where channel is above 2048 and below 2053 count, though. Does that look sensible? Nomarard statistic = 0.60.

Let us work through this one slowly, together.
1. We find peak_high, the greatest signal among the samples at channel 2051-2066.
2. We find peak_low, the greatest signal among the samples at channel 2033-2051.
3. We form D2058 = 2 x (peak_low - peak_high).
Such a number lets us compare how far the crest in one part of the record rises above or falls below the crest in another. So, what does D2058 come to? 45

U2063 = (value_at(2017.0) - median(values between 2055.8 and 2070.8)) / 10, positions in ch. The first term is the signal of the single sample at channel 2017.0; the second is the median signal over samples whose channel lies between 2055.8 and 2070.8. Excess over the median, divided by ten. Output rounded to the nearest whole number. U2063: 3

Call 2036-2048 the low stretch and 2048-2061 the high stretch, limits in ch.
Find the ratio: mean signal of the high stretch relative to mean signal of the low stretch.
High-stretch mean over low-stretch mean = 0.84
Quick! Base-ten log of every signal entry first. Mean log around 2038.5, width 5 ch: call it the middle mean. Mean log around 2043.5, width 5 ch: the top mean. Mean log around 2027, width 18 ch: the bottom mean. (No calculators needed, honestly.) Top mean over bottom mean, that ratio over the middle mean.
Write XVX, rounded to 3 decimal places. 0.446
